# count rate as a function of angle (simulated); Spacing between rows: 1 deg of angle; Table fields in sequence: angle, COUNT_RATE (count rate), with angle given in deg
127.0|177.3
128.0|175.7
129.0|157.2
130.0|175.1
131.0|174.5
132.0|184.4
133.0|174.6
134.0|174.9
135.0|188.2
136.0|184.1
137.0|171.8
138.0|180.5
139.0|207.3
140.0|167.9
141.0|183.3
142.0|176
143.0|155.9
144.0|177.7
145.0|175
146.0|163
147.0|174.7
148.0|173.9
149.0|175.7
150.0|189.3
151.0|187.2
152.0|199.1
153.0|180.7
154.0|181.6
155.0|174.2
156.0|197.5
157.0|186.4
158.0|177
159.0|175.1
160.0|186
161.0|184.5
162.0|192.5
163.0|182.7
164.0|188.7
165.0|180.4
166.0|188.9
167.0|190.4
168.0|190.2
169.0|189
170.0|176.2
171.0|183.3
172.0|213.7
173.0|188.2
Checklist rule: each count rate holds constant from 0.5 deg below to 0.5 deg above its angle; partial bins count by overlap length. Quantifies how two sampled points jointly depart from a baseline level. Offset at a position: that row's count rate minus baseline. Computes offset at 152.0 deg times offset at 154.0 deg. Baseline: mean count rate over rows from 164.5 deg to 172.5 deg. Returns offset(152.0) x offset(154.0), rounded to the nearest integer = -75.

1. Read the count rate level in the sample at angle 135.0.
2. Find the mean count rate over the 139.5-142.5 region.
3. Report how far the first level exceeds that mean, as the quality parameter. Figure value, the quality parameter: 12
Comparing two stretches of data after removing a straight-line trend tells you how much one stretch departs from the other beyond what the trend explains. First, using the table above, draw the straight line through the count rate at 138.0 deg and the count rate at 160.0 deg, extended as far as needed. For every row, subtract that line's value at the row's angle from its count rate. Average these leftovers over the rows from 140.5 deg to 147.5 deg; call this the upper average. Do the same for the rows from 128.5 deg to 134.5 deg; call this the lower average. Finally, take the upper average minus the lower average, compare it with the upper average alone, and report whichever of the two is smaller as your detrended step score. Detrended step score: -10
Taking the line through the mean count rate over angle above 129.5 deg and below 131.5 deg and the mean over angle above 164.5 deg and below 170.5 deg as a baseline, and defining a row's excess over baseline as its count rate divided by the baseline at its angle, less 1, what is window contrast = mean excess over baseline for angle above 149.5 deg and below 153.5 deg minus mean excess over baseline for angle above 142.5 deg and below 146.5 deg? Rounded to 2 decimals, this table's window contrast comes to 0.11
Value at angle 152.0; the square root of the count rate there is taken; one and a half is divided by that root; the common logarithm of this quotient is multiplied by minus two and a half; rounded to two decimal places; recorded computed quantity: 2.43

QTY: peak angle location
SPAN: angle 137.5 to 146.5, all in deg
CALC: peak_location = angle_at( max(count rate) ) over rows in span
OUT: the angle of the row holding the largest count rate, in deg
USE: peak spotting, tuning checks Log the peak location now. 139.0 deg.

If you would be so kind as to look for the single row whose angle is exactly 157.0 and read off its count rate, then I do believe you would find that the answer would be 186.4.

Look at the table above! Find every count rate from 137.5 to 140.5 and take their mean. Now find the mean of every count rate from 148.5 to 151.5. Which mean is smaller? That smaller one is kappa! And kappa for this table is 184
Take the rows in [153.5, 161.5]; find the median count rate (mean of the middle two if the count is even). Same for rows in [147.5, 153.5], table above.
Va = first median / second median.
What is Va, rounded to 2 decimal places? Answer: 1.00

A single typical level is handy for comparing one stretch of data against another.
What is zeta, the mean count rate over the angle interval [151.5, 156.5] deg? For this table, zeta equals 186.6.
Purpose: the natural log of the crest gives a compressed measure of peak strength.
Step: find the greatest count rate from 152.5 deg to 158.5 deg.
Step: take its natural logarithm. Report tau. 5.29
